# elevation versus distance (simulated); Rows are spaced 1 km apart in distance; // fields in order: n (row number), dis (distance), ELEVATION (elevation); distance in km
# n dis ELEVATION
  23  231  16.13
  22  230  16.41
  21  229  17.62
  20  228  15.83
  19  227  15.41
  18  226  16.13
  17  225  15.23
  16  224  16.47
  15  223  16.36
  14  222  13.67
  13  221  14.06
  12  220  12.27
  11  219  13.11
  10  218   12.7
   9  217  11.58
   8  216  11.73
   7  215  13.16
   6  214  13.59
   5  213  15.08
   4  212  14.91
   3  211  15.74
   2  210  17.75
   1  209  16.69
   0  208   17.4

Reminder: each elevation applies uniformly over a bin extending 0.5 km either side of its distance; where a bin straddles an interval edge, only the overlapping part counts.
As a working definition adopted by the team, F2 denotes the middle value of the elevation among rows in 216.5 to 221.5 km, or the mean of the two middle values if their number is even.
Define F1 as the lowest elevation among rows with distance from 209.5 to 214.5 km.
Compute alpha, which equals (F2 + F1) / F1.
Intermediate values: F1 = 13.59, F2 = 12.7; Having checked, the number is 1.93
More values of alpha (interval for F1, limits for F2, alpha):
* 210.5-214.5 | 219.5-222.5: 2.01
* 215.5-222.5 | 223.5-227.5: 2.36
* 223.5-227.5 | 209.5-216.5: 1.98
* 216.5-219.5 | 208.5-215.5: 2.30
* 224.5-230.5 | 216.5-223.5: 1.86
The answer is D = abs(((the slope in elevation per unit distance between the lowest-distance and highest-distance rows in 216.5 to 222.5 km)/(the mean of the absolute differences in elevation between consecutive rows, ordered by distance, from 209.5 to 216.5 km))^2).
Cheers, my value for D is 0.2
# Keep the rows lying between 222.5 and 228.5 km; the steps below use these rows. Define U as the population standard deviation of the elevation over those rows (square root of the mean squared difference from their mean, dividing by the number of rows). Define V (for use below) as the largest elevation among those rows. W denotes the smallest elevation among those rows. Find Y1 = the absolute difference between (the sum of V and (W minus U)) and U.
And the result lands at 30.8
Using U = 0.46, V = 16.47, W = 15.23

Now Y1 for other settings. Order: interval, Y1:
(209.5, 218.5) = 25.5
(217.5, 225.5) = 25.7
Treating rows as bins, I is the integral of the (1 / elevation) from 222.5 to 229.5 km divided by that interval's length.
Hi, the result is 0.0620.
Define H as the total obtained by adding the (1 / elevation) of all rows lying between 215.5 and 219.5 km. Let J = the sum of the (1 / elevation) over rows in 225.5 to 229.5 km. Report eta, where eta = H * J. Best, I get 0.081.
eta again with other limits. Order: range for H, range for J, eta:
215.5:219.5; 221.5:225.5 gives 0.085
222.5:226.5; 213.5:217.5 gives 0.080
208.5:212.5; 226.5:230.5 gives 0.061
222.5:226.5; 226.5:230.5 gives 0.061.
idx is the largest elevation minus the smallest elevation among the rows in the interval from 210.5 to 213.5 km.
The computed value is 0.8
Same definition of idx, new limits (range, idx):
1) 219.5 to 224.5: 4.2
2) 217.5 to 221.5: 1.8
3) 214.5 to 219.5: 1.6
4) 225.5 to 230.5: 2.2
